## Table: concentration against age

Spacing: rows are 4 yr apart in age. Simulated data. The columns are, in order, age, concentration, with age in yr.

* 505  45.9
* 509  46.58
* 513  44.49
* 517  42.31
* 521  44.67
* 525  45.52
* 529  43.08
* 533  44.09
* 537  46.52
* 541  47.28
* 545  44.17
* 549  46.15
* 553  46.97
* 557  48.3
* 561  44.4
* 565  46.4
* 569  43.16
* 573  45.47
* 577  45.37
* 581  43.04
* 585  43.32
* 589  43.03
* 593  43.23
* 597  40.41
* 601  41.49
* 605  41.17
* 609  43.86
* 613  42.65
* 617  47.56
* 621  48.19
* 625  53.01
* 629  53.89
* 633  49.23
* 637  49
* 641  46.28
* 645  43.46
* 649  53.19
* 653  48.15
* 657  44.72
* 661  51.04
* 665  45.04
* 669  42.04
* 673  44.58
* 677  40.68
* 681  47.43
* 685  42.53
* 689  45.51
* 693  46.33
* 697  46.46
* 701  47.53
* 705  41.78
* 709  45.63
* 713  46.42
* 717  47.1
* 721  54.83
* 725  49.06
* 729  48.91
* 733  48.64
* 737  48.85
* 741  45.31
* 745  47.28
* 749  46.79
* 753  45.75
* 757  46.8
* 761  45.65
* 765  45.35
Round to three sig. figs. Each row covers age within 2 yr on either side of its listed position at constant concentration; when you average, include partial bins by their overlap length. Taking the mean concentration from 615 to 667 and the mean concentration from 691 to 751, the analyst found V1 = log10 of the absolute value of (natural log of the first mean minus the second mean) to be 1.64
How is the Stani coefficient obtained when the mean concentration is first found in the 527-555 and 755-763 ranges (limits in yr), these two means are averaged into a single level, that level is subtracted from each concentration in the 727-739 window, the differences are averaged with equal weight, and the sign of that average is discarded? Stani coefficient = 3.0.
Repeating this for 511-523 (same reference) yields 2.0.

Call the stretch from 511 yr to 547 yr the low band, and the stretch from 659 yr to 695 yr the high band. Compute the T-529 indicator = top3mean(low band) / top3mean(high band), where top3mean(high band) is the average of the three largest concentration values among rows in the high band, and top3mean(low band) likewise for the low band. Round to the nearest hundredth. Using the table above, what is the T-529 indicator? 0.96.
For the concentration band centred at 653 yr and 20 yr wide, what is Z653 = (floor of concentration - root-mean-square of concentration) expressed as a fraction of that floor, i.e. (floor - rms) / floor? -0.11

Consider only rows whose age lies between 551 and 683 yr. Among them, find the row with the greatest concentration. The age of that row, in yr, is 629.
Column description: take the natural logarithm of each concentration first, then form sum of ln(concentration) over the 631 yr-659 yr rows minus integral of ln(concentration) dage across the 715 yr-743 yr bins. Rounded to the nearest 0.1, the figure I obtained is -81.9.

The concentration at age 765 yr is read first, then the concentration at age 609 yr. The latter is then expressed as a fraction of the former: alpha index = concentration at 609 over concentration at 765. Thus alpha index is 0.97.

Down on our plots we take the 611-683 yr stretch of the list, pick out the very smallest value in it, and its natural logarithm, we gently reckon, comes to 3.71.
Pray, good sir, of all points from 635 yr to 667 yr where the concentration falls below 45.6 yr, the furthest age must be 665 yr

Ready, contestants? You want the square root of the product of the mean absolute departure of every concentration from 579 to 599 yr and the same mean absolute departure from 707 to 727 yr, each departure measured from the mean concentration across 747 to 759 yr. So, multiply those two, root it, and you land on 3.1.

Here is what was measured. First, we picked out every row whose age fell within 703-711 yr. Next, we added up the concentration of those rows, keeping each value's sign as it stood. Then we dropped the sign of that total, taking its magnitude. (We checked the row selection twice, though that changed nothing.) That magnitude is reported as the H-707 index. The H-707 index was 87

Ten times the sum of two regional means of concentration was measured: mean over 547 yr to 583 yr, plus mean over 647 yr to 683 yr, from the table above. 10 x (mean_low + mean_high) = 918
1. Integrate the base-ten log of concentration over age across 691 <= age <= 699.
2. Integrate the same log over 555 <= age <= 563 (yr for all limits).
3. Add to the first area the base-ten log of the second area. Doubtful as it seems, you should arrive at 14.5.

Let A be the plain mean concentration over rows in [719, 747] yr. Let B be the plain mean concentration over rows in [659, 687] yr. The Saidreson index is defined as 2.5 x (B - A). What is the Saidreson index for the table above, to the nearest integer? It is -11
